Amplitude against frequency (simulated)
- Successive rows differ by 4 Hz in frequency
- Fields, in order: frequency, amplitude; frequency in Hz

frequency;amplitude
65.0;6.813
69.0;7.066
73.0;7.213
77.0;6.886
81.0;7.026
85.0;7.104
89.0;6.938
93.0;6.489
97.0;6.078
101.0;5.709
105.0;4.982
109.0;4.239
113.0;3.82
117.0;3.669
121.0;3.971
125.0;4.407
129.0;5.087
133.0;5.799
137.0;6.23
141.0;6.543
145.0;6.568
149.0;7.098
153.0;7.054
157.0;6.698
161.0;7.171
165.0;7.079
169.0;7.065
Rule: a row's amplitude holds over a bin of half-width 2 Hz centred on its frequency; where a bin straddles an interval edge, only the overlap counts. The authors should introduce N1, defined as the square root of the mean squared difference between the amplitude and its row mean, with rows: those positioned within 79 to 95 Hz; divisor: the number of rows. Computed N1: 0.2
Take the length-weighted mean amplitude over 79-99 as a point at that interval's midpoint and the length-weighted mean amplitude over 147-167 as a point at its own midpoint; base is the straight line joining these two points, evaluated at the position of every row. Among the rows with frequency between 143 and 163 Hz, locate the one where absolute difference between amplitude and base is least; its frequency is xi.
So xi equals 153.0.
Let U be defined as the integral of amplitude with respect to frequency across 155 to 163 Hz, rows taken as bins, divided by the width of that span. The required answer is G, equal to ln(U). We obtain 1.94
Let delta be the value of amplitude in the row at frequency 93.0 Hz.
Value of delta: 6.489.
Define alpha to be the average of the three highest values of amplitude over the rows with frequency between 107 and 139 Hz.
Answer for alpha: 5.7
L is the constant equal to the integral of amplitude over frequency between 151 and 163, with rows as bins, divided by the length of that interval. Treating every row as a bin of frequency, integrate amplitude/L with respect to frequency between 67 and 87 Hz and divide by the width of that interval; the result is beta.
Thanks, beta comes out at 1.01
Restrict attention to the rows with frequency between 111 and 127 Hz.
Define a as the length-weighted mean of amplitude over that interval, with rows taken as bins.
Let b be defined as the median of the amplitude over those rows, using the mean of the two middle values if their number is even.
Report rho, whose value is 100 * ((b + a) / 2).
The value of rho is 393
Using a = 4.0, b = 3.9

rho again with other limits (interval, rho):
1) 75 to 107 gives 654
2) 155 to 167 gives 703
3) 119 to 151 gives 586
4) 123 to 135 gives 509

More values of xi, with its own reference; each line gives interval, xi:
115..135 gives 133.0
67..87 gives 77.0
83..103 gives 89.0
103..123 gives 105.0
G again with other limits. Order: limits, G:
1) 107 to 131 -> 1.43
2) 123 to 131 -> 1.56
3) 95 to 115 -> 1.60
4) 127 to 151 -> 1.83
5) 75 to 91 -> 1.94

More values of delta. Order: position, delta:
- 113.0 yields 3.82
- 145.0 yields 6.568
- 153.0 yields 7.054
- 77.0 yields 6.886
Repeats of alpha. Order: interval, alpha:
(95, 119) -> 5.6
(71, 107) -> 7.1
